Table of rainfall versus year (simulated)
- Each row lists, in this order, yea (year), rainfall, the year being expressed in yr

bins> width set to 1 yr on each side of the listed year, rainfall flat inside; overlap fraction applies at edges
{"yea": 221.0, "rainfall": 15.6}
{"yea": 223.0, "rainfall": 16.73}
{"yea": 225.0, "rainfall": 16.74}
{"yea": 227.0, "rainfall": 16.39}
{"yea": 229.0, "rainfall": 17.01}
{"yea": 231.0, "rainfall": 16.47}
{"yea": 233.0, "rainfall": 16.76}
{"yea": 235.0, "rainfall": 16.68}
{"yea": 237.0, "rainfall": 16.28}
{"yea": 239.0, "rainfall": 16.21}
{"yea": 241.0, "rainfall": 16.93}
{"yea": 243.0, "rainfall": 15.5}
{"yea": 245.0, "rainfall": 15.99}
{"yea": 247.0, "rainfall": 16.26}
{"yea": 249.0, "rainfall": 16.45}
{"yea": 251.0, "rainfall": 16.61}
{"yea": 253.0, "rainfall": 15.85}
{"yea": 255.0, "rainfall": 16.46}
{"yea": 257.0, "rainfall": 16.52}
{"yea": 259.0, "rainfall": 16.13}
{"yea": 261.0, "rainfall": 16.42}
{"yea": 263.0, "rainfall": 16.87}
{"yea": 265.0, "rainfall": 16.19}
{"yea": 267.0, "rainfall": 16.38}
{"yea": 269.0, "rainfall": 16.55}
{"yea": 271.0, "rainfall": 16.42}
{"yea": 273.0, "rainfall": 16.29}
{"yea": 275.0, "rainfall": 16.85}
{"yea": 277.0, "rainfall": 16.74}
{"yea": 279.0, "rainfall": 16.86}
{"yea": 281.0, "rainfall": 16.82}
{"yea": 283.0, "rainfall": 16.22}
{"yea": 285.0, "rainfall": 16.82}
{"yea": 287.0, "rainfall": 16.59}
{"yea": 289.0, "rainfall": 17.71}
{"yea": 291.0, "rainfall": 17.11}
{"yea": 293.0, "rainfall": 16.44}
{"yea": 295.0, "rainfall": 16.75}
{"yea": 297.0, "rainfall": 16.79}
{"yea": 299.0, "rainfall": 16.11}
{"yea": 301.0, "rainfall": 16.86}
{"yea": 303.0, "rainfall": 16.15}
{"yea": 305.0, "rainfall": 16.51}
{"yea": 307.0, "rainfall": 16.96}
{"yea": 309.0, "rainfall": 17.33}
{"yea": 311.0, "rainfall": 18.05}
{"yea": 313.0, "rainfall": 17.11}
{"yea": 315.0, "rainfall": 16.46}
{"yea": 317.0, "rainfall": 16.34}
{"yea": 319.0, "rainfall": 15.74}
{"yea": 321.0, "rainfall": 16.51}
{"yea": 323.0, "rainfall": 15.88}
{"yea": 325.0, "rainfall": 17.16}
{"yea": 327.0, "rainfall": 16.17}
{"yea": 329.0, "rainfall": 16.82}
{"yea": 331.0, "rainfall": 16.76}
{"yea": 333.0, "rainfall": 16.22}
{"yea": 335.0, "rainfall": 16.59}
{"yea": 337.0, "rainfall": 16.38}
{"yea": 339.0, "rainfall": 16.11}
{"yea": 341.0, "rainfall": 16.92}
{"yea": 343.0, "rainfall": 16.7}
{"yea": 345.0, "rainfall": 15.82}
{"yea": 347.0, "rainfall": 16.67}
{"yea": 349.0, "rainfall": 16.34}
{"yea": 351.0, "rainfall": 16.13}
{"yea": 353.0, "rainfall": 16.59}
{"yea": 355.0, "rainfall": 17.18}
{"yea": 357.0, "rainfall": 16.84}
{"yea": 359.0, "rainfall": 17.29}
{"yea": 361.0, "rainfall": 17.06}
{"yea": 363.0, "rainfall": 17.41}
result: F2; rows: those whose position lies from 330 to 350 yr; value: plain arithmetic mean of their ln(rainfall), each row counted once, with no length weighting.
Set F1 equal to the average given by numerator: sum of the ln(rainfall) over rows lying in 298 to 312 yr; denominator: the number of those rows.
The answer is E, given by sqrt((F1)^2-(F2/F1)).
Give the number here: 2.64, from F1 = 2.824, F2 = 2.80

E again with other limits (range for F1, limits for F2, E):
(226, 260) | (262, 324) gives 2.61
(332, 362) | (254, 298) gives 2.62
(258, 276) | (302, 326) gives 2.62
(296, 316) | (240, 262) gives 2.64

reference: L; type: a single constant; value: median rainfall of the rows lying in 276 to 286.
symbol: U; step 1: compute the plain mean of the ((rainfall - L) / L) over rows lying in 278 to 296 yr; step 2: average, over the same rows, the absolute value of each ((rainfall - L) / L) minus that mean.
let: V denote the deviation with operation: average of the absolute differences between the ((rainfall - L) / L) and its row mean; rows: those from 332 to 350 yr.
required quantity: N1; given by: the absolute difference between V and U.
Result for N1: 0.001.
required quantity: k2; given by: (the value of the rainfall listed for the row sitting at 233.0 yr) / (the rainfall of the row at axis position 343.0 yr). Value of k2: 1.00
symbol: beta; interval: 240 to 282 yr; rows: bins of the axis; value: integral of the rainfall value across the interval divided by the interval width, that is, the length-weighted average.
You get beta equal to 16.4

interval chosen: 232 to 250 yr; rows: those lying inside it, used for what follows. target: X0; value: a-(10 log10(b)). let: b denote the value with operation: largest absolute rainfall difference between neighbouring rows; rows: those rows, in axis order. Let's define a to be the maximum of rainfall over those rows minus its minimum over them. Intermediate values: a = 1.4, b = 1.43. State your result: -0.1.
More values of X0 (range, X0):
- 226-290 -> 0.7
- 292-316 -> 2.2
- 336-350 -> 1.7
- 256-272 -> 2.4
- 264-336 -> 1.2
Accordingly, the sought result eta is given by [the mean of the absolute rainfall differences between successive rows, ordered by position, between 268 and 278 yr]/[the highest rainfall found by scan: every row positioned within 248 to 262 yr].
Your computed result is 0.0140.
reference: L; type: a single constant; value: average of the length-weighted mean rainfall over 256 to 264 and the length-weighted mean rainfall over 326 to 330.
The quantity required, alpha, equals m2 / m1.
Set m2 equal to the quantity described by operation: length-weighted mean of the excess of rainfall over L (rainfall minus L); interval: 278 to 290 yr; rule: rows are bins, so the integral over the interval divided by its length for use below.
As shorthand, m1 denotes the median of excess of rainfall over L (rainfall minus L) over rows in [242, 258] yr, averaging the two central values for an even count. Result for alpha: -2.6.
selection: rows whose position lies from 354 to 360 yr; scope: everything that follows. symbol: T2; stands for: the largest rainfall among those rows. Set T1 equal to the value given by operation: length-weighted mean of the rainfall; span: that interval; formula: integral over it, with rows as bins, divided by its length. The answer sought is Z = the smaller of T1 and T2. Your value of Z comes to 17.1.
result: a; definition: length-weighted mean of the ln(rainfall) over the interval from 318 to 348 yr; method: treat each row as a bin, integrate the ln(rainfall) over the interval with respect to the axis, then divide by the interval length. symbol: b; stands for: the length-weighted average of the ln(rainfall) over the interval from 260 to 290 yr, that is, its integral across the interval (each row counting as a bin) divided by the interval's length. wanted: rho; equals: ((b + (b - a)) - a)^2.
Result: 0.0007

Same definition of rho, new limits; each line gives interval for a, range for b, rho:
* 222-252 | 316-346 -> 0.0001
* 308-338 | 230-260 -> 0.0012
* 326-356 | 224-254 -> 0.0001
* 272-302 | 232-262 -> 0.0023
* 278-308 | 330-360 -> 0.0003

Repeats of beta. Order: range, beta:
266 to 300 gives 16.7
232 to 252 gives 16.4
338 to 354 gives 16.4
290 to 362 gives 16.6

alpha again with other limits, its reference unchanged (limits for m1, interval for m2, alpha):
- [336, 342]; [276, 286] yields -1.8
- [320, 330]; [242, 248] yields -28.7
